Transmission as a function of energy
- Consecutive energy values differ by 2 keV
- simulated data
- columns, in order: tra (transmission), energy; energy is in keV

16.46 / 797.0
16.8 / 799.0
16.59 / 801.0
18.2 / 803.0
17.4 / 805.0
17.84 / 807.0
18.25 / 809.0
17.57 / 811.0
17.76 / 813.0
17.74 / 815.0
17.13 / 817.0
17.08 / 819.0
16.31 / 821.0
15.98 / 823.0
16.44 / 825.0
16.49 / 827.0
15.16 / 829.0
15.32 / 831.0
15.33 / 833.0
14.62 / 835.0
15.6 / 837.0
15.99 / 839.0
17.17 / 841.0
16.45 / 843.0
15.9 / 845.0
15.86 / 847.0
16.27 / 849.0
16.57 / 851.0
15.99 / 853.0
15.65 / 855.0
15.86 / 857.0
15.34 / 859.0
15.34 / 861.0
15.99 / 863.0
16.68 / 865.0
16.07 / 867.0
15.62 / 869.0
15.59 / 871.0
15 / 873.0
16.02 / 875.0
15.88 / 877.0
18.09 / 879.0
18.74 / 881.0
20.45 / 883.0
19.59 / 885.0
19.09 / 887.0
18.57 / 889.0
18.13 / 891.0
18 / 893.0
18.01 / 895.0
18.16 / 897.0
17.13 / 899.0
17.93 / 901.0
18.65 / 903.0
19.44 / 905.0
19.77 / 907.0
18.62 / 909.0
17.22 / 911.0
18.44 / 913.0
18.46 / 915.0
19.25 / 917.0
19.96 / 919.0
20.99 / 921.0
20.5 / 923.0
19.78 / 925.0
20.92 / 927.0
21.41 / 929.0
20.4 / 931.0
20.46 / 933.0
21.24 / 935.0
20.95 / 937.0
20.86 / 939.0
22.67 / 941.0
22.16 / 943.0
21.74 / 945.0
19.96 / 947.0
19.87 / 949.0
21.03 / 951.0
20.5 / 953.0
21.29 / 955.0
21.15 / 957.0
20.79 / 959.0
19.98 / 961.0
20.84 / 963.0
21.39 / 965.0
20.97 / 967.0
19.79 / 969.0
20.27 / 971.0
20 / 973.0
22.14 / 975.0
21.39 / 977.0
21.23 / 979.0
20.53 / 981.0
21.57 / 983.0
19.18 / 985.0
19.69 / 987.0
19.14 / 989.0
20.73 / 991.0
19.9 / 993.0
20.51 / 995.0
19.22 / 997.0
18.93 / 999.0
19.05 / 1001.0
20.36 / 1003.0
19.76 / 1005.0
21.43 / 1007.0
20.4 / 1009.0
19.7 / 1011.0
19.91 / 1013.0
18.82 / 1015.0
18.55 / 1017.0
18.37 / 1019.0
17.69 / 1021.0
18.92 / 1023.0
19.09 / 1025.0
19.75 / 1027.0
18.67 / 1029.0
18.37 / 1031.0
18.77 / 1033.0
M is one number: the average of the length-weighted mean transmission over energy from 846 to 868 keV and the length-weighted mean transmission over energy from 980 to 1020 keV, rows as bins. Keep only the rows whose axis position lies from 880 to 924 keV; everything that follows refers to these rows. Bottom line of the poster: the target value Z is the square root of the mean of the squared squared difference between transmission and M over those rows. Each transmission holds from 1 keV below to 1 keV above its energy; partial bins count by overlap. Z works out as 3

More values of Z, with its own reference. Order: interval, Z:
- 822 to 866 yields 5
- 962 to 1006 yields 8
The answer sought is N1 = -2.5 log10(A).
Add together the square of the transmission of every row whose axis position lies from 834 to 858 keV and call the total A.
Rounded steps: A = 3074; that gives -8.72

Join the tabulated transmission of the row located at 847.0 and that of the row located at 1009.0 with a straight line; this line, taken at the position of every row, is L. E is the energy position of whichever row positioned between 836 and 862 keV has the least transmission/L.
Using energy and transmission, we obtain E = 861.0 keV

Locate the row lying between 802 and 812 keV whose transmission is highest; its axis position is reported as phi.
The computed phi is 809.0 keV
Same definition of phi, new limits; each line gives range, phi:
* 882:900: 883.0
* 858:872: 865.0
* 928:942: 941.0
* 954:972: 965.0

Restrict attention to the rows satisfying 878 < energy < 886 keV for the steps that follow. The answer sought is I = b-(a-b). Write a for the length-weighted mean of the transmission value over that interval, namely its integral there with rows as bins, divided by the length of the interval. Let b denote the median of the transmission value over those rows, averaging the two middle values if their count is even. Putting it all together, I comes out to 19.1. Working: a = 19.2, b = 19.2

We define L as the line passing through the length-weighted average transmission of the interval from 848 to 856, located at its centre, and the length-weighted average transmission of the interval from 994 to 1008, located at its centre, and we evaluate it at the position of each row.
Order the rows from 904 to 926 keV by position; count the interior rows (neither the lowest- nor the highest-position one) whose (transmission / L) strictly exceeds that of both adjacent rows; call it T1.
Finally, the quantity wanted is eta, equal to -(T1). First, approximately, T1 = 3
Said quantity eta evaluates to -3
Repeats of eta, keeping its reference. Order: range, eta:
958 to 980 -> -3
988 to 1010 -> -4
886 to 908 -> -1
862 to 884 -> -2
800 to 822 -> -3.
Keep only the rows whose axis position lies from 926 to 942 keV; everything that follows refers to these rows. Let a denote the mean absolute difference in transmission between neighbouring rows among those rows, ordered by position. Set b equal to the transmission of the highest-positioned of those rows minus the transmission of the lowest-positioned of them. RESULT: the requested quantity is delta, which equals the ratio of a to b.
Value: 0.4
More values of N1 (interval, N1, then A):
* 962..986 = -9.29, 5187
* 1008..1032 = -9.10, 4348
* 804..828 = -8.87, 3542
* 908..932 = -9.17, 4657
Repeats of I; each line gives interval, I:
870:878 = 15.8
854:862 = 15.4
